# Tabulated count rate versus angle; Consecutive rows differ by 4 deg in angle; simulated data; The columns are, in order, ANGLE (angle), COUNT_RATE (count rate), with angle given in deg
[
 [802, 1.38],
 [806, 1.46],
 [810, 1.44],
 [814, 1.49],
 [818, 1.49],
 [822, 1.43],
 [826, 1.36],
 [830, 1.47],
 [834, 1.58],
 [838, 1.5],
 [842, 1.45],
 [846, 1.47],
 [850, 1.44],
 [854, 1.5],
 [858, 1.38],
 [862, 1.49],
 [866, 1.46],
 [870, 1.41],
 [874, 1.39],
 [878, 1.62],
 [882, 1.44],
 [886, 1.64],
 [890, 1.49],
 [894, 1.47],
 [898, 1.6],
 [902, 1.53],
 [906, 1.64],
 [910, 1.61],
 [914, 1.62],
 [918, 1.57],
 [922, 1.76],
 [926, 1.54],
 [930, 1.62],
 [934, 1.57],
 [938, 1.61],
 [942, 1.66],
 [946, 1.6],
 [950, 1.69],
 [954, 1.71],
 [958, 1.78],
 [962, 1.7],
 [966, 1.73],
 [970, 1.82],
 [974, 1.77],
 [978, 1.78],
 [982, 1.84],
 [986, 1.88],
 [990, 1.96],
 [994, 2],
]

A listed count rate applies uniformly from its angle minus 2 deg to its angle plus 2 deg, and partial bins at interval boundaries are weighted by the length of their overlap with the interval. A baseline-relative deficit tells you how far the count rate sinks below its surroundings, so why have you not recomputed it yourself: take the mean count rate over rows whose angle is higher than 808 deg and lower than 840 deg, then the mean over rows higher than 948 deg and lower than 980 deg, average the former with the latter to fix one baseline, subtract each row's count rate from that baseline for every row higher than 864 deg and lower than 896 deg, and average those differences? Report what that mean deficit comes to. 0.12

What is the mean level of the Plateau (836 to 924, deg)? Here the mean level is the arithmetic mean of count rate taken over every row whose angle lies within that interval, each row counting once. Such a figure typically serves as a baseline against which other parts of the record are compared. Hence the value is 1.52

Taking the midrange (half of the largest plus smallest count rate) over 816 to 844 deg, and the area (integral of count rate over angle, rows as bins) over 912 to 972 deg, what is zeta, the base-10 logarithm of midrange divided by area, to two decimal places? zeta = -1.83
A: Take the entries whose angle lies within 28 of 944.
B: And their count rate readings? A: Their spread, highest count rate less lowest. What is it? 0.28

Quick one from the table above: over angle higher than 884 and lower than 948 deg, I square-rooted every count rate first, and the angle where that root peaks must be 922 deg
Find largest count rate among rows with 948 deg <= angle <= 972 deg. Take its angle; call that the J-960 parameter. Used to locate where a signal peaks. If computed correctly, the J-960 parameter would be 970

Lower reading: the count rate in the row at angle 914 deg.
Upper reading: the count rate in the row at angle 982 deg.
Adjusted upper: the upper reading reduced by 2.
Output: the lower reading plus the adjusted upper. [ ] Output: 1.5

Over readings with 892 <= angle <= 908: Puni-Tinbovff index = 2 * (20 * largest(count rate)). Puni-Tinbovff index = 65.6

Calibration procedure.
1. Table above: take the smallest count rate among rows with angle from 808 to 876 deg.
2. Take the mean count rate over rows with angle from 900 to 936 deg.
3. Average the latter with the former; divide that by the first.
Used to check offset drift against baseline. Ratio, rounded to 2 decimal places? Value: 1.09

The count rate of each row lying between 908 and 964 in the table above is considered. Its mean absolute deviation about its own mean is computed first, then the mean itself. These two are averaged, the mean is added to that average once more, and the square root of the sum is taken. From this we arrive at 1.58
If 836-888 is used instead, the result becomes 1.50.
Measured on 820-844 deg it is 1.49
